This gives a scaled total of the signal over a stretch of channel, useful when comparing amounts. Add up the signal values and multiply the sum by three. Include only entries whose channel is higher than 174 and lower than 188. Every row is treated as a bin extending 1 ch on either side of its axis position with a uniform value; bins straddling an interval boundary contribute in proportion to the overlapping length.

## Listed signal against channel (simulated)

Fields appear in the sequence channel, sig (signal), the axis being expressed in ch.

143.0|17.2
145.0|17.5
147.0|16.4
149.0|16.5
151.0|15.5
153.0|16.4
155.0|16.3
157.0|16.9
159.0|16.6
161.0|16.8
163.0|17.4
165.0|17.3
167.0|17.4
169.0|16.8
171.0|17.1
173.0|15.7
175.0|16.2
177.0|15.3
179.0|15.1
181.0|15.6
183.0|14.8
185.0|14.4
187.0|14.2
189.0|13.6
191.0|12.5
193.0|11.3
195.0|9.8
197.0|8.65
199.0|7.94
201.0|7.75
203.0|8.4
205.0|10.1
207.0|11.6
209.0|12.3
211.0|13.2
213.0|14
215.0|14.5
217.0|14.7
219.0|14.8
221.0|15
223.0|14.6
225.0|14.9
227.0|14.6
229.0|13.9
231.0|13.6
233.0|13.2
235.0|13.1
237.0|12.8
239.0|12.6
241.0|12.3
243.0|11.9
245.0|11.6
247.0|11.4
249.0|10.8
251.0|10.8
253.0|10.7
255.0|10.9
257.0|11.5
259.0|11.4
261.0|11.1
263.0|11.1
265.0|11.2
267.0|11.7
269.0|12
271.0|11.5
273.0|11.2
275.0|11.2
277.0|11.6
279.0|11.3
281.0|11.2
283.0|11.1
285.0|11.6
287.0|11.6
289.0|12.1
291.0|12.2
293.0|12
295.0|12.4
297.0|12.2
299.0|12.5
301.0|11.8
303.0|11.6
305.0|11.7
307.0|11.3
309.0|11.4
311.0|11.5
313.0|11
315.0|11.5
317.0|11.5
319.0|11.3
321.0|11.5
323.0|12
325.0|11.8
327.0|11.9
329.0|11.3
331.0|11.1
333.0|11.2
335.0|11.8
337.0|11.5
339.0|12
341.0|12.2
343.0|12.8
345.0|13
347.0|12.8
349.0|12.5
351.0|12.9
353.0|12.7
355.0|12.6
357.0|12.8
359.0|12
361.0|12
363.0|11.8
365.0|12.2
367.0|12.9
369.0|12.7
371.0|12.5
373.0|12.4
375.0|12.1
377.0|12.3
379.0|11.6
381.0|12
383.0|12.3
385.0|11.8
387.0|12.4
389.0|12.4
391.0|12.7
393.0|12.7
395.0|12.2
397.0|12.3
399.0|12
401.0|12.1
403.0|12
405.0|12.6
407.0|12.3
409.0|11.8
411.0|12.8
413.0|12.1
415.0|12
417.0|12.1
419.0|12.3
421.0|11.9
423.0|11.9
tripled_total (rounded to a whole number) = 317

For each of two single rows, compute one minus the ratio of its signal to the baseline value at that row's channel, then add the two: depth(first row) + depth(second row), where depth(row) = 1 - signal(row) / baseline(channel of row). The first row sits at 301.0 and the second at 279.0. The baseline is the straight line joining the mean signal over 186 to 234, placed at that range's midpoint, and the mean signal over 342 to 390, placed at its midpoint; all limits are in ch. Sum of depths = 0.14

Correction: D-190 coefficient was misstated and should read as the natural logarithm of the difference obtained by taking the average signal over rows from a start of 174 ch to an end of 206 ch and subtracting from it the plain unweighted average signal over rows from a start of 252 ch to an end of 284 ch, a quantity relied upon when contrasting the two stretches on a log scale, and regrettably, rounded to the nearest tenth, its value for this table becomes -0.1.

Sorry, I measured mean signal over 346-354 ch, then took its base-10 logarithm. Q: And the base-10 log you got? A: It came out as 1.105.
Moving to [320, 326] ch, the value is 1.071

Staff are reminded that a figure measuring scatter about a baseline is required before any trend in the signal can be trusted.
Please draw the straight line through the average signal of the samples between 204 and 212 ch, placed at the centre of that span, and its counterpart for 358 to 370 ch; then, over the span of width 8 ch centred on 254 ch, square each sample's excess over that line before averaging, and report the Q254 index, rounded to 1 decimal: 1.0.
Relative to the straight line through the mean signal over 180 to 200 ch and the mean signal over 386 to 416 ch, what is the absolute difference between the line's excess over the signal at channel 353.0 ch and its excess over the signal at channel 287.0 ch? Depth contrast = 1.1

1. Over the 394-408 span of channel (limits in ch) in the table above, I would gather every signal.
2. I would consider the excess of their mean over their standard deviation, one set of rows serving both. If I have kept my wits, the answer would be 12.0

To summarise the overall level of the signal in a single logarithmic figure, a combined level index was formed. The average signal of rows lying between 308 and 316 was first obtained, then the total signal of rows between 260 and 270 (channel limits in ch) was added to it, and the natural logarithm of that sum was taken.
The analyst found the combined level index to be 4.2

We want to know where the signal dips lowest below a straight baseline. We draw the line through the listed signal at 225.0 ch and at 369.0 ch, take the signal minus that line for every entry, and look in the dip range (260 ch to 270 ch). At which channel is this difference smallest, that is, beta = 261.0 ch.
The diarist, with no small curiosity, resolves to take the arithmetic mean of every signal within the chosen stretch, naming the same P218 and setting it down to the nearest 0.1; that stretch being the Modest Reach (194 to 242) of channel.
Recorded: 12.4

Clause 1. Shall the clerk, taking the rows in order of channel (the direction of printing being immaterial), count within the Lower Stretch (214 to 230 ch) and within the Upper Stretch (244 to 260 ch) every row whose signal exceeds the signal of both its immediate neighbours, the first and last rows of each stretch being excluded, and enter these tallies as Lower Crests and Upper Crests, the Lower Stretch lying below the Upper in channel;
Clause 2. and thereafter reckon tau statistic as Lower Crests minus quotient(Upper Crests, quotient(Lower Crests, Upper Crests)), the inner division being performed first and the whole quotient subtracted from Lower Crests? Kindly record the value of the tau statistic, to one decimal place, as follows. 1.5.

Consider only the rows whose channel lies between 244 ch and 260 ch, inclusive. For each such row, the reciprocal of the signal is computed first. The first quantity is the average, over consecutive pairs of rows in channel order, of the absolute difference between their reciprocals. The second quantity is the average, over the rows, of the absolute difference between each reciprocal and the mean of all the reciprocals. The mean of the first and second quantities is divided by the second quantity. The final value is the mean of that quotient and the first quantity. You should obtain 0.44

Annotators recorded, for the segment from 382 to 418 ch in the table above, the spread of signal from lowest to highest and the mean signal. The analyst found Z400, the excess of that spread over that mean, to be -11.3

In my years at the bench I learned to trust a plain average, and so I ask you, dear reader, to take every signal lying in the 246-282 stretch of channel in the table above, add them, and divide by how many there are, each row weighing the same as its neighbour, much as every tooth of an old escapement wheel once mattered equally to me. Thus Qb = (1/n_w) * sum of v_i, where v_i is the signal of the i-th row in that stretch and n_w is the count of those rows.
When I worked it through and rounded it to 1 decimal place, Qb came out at 11.3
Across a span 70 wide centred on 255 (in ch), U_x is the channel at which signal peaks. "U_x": 221.0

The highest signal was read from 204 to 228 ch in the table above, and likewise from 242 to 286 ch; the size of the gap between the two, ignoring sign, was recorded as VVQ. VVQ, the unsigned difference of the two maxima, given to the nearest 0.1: 3.0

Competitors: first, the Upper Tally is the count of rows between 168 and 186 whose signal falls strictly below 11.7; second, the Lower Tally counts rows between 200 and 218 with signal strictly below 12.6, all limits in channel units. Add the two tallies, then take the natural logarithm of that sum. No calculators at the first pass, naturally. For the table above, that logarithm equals 1.6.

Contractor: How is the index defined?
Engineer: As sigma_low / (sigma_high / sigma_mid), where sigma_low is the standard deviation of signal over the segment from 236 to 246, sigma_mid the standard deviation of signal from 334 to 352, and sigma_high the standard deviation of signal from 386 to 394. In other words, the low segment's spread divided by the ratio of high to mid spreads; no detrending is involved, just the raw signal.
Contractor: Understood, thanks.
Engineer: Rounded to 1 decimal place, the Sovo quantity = 1.5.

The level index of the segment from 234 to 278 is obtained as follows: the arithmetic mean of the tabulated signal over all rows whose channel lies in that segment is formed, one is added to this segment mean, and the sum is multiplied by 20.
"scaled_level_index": 251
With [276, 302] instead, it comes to 256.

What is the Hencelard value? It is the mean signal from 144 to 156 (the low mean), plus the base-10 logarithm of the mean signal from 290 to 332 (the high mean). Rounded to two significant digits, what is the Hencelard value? 18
